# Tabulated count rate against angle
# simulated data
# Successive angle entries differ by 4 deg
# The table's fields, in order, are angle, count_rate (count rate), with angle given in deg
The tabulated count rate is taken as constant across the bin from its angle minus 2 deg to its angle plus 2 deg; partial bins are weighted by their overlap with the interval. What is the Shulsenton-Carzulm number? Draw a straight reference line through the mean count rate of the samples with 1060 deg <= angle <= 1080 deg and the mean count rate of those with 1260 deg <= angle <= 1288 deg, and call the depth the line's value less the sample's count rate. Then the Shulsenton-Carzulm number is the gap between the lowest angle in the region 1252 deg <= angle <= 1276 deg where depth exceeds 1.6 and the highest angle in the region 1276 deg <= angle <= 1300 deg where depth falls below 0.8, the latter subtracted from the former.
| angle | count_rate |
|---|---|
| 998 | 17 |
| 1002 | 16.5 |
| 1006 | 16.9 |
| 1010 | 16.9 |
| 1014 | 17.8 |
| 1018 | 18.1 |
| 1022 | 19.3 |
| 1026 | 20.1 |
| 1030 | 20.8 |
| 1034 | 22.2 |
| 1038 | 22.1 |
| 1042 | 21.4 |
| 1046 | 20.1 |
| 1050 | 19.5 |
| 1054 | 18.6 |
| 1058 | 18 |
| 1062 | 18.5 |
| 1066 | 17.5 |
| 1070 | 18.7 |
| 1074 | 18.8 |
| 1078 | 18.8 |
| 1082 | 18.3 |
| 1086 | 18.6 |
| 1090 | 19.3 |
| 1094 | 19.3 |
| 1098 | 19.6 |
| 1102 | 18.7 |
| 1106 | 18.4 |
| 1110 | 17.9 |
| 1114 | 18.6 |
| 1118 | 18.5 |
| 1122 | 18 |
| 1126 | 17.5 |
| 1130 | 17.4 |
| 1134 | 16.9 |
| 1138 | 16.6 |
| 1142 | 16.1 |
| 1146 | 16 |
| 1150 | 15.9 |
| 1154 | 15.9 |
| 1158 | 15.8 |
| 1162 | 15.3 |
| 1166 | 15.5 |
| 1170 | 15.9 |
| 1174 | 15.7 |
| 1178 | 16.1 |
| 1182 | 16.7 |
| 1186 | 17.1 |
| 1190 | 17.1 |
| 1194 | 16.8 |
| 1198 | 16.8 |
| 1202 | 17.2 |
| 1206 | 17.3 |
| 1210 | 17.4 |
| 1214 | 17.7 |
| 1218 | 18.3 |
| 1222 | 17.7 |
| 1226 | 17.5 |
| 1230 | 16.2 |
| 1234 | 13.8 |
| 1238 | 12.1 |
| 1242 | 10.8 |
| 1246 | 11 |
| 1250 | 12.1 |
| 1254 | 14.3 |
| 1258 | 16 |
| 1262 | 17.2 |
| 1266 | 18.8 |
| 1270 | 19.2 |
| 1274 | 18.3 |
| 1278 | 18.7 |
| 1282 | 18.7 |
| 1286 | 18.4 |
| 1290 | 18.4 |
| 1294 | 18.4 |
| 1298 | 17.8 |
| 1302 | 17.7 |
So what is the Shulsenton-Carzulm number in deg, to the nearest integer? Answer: -44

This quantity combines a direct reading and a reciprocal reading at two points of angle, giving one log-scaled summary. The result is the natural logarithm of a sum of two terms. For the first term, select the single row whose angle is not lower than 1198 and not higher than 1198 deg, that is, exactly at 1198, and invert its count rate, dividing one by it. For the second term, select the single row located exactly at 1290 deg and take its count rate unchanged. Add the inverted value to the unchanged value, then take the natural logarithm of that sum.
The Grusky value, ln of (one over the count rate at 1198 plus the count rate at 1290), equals 2.92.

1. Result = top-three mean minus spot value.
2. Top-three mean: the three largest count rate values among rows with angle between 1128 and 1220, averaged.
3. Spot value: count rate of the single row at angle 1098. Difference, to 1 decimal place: -1.8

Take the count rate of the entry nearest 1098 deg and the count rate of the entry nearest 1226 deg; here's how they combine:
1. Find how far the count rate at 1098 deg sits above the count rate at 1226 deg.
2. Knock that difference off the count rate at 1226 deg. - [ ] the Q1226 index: 15.4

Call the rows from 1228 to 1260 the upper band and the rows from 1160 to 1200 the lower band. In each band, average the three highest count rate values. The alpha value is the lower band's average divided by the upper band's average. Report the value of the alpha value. 1.10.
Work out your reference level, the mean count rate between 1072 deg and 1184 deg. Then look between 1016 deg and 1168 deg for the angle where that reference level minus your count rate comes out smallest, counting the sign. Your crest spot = 1034 deg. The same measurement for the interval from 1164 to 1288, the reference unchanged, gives 1270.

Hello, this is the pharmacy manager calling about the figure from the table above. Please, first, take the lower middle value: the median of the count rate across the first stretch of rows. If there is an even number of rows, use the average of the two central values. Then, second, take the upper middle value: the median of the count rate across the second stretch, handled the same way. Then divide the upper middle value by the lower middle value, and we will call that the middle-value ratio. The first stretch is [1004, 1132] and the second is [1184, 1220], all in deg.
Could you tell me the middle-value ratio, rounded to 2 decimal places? 0.92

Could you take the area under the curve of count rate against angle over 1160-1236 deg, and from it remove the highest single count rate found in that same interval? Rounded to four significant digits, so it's 1246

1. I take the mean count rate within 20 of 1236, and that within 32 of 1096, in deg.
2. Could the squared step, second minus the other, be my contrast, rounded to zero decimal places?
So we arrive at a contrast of 17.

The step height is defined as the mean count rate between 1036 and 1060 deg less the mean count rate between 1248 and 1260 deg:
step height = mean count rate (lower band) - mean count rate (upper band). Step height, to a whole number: 6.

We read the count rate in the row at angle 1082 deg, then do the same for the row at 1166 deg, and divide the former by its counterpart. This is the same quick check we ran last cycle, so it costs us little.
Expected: 1.18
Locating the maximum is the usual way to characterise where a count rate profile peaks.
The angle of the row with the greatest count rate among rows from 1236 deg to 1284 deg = 1270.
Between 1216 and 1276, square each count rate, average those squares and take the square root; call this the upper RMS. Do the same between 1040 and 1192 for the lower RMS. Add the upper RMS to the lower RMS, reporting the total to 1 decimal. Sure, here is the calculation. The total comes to 33.6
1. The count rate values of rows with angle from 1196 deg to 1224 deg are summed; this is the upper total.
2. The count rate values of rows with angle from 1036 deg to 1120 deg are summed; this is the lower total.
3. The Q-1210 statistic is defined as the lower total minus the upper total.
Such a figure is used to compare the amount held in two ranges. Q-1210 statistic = 277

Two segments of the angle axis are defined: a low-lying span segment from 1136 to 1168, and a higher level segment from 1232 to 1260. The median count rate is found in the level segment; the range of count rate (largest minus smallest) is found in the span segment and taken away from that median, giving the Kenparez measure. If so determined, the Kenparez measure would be 11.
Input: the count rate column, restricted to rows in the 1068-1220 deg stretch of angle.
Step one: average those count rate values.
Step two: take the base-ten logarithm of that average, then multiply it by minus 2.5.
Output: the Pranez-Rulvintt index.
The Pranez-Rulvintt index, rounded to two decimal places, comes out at -3.10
